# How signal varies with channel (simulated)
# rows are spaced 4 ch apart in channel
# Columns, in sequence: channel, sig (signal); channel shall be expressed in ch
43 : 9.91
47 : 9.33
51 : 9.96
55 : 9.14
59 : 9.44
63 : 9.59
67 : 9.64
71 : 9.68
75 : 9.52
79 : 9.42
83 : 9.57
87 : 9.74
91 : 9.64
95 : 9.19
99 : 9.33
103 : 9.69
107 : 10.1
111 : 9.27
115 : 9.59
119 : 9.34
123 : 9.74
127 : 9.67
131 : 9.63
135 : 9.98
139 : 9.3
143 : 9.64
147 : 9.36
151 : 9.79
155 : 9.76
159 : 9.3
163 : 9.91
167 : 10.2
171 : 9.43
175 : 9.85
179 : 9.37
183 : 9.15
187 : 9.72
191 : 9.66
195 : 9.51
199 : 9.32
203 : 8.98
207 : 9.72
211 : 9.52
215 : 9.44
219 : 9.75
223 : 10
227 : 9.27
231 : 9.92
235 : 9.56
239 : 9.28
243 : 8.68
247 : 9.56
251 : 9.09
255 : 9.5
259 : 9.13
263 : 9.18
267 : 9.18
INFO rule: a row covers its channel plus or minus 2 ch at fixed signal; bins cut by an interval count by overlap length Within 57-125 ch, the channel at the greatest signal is 107 ch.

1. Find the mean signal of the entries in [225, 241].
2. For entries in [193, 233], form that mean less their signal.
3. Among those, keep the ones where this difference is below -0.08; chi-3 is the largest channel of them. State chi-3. 231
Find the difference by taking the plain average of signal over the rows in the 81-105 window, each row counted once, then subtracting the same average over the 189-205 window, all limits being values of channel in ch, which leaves 0.16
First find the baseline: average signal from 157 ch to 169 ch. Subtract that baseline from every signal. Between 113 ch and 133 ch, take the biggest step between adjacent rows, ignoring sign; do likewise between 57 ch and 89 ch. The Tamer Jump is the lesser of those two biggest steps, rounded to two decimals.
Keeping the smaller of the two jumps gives 0.17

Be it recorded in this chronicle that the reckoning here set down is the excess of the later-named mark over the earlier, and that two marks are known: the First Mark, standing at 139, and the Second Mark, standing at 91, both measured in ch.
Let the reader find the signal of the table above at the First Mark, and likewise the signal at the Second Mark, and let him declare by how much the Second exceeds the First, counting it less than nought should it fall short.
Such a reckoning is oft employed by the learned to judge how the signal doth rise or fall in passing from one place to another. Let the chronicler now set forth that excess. 0.34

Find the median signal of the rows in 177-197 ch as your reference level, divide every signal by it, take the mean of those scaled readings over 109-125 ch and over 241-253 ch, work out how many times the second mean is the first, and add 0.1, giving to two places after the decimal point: 1.06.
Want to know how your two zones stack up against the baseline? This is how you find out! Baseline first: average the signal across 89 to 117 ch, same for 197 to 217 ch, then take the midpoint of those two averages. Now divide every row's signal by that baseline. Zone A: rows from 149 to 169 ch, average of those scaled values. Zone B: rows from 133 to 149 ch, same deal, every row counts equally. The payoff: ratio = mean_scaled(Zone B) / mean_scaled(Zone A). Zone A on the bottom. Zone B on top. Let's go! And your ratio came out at 0.98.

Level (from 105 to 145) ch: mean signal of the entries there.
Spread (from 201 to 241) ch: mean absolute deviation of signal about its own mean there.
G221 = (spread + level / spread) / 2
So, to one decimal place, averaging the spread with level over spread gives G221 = 19.7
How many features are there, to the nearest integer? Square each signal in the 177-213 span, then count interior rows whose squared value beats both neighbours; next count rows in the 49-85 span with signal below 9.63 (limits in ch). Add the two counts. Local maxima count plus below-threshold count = 8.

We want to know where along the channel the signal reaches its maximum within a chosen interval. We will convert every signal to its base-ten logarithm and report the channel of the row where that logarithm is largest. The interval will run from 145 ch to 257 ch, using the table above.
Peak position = 167 ch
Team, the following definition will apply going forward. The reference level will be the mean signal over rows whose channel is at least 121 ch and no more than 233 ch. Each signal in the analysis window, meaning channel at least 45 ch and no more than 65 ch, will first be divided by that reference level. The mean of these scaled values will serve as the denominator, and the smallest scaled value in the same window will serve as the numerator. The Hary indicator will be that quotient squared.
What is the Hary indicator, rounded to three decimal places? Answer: 0.927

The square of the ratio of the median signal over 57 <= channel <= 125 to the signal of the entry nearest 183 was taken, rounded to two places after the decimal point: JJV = 1.10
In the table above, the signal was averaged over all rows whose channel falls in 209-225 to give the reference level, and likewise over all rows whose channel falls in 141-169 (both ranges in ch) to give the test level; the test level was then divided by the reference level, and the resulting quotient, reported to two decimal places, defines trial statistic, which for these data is 1.00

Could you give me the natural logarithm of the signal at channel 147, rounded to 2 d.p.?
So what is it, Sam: 2.24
